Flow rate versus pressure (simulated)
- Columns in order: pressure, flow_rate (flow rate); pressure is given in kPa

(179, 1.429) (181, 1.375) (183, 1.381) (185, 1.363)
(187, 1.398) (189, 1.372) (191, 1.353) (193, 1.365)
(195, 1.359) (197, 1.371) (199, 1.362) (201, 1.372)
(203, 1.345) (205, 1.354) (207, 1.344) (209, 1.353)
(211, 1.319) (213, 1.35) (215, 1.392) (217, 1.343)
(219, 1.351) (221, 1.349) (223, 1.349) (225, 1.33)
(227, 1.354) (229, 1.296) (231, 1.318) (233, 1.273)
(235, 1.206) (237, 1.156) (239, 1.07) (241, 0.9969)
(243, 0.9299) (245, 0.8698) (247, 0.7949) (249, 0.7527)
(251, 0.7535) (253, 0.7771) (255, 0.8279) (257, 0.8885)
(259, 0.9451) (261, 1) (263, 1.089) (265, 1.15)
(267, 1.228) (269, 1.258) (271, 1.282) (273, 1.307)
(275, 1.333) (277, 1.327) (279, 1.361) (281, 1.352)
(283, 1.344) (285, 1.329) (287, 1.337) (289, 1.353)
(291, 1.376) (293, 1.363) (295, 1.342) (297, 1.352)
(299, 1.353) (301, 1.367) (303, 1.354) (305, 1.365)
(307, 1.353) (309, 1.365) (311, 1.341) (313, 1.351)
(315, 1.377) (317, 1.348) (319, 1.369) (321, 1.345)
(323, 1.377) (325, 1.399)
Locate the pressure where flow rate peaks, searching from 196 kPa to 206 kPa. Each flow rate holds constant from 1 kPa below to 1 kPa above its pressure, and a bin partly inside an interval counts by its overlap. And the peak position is 201 kPa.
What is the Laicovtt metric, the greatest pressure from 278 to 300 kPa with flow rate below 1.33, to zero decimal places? 285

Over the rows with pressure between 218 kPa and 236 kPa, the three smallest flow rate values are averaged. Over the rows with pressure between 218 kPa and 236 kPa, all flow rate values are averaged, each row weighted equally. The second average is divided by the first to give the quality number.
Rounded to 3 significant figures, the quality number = 1.04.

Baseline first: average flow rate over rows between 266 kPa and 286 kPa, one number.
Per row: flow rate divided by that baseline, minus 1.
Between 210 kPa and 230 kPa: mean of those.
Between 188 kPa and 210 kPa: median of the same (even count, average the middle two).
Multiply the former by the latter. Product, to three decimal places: 0.001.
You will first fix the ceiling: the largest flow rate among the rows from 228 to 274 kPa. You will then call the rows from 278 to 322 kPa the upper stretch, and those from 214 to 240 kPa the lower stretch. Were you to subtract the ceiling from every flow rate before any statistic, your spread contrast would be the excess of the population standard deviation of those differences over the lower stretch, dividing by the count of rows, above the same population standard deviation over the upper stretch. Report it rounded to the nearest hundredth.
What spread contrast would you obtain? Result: 0.08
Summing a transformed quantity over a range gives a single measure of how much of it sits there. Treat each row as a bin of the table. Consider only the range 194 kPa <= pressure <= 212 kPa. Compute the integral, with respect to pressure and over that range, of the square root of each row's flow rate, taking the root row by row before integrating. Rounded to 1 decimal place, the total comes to 20.9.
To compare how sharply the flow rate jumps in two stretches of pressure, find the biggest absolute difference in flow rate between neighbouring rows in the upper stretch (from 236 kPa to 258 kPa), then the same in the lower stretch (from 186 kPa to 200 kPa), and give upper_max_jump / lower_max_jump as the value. 3.3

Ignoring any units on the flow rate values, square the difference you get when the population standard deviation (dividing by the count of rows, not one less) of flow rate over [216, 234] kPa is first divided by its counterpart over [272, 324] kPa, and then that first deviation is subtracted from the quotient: 3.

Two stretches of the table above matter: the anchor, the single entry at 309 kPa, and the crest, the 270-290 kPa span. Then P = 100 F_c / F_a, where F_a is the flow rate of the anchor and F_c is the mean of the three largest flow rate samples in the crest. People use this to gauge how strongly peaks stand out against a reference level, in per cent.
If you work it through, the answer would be 99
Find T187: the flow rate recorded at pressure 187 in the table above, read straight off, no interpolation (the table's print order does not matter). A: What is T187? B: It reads 1.398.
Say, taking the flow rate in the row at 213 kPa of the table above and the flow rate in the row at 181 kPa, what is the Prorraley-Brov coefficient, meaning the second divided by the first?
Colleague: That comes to 1.02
